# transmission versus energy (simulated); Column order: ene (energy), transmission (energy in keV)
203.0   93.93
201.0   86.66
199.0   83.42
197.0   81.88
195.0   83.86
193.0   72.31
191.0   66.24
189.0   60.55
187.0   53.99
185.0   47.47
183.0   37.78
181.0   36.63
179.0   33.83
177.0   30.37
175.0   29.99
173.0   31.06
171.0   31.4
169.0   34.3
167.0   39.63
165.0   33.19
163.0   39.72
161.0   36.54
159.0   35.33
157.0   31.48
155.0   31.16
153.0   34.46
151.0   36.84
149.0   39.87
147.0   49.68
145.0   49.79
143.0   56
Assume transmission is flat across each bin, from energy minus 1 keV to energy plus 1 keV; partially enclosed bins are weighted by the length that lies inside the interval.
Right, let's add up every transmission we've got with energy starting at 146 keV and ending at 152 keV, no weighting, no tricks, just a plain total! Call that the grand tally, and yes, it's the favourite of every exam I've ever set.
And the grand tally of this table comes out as 126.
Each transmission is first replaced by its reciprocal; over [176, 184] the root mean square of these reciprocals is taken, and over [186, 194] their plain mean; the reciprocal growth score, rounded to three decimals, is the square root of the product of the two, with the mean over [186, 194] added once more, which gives 0.038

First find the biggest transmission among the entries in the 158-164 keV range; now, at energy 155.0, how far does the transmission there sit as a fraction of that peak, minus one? -0.22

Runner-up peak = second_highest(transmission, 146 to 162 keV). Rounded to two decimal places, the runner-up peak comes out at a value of 39.87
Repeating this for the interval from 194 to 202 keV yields 83.86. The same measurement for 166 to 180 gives 34.30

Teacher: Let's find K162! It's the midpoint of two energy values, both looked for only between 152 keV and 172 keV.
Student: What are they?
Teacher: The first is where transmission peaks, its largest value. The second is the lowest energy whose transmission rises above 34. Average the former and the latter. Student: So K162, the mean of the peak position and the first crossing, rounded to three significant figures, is 158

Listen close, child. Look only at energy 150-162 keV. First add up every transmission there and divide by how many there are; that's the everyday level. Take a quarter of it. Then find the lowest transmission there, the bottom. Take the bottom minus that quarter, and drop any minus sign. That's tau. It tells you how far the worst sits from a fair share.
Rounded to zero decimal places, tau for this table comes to 23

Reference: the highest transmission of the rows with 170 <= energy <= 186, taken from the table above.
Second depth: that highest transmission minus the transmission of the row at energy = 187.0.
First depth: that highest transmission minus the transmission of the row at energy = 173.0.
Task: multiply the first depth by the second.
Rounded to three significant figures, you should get -107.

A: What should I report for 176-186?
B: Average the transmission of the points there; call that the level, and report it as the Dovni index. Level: 37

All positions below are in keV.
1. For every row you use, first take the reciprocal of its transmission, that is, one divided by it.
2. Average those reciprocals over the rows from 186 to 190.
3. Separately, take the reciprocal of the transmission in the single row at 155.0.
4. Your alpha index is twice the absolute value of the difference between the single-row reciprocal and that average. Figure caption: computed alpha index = 0.029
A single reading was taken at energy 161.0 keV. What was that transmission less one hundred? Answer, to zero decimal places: -63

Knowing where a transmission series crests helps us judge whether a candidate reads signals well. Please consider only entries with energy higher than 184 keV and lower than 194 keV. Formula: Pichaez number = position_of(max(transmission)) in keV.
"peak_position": 193.0 keV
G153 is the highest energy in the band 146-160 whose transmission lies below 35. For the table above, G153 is 157.0 keV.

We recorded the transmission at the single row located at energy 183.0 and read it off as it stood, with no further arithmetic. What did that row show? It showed 37.78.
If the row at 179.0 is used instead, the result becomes 33.83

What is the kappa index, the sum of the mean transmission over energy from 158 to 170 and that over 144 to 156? 77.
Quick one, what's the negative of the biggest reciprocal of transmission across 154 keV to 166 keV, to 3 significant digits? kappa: -0.0321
